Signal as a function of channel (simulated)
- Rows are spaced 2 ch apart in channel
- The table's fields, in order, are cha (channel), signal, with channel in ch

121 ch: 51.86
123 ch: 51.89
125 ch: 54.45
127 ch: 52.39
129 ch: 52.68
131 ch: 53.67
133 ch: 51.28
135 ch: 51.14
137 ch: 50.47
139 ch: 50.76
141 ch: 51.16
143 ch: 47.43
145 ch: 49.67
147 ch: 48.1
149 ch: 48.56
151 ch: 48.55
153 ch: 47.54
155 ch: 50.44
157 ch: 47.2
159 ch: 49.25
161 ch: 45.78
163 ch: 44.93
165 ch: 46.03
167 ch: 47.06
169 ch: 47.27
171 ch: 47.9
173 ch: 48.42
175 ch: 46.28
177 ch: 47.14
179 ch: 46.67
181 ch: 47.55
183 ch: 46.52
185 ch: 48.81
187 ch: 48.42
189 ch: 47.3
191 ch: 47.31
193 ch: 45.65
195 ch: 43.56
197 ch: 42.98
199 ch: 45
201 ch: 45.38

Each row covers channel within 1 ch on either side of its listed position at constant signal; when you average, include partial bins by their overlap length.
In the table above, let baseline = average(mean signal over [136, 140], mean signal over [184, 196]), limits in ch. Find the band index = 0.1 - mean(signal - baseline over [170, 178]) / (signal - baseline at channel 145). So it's 1.5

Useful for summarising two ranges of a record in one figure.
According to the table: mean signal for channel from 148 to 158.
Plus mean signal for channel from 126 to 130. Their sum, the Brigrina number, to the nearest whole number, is 101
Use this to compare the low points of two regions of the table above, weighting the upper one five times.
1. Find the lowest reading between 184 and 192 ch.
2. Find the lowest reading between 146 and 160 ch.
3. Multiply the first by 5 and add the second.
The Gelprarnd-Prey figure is 284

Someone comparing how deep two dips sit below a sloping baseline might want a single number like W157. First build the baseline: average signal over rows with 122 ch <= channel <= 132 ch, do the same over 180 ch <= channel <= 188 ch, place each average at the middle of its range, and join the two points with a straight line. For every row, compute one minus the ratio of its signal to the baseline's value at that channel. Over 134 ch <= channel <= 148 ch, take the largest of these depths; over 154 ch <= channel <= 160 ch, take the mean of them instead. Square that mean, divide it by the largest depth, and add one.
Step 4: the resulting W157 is 1.009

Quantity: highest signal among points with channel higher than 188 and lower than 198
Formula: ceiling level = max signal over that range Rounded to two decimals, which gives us 47.31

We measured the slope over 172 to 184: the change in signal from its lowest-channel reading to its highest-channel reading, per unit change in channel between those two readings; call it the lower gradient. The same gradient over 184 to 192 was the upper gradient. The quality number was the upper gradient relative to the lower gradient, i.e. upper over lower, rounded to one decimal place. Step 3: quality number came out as 1.3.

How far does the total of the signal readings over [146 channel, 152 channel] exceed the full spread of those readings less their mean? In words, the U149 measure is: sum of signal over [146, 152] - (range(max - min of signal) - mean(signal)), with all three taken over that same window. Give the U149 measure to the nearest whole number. 193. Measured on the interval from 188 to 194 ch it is 185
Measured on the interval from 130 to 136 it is 206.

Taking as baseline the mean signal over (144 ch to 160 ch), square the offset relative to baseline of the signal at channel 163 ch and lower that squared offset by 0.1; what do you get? 13.8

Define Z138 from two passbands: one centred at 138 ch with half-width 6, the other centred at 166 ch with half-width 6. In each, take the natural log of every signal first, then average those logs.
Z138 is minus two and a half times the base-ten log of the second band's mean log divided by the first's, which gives 0.022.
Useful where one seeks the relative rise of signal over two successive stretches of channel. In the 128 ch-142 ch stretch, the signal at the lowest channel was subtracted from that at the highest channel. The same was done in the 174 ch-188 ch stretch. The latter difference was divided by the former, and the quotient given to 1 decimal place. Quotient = -1.4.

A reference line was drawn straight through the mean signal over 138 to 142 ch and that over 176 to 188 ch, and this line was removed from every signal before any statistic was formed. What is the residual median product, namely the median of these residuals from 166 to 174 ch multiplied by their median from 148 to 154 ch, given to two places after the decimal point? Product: 1.52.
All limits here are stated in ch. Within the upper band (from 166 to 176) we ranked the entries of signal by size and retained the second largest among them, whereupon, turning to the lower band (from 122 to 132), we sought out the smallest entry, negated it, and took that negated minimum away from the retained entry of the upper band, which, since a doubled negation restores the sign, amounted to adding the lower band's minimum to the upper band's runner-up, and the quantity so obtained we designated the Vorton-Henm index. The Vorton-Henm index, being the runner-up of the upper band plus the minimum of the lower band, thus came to 100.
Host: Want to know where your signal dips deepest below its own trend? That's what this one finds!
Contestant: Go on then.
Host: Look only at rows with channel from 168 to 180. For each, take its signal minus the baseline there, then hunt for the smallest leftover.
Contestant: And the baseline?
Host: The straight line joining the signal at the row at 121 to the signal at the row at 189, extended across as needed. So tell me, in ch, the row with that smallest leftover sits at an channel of 175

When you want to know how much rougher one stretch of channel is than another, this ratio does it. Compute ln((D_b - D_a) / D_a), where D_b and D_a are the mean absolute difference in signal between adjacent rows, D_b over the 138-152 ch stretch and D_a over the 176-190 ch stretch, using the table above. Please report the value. -1.0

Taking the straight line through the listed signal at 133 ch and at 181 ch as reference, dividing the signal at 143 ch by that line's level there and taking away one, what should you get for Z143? -0.061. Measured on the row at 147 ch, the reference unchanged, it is -0.042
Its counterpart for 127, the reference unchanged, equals 0.012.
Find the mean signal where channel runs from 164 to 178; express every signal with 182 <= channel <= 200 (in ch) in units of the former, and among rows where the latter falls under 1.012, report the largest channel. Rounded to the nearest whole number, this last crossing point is 199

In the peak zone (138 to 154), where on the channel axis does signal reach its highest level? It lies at 141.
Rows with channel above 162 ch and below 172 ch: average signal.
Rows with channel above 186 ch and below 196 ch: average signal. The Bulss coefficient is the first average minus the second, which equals 0.2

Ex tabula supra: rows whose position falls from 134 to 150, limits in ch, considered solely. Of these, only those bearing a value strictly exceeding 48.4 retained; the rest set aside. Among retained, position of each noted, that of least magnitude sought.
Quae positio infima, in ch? 135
